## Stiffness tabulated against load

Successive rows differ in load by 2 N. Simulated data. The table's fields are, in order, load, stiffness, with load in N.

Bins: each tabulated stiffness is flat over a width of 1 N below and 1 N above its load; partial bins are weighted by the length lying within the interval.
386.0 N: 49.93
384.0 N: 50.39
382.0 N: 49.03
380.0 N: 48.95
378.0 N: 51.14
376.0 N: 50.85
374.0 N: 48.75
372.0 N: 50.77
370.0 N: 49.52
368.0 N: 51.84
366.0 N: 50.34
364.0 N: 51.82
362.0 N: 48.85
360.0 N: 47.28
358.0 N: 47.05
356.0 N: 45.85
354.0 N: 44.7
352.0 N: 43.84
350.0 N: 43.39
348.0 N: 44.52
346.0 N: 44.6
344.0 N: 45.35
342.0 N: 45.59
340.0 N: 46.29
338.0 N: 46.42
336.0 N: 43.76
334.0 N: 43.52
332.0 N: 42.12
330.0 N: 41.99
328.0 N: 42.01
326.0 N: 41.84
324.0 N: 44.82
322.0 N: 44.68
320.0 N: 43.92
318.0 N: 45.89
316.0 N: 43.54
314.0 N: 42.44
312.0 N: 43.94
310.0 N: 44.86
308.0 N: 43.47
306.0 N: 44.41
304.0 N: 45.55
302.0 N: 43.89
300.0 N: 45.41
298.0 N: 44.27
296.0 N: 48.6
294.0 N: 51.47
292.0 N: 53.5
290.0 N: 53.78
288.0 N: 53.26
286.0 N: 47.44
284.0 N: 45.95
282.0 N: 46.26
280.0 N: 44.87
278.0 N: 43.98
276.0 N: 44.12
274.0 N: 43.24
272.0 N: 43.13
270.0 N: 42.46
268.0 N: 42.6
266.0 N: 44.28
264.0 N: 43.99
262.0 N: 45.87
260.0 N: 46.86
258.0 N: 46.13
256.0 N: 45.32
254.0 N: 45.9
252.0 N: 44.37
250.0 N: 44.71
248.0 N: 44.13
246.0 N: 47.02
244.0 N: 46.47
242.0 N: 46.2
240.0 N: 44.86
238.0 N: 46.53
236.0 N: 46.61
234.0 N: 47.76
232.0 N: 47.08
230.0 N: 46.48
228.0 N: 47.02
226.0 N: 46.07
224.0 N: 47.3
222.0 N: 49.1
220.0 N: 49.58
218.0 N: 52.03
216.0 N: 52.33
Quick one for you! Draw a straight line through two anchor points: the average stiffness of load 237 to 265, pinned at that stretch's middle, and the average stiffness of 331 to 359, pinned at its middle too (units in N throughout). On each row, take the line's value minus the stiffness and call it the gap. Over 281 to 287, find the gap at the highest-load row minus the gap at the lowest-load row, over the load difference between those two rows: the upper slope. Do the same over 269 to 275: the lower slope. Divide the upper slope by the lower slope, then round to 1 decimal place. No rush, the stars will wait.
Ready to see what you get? 1.5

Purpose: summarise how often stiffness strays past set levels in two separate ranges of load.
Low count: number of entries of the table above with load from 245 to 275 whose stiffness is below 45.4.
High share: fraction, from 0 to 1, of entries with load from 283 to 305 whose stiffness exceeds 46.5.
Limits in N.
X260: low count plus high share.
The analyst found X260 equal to 11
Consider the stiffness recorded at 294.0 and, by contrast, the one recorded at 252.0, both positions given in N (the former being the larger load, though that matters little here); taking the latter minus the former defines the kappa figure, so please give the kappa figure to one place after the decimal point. -7.1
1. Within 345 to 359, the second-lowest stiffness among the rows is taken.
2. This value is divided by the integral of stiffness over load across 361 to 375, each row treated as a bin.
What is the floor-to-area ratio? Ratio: 0.0623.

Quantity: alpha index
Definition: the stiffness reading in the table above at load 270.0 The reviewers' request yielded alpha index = 42.46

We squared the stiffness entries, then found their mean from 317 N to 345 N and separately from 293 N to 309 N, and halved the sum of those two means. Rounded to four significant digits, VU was 2032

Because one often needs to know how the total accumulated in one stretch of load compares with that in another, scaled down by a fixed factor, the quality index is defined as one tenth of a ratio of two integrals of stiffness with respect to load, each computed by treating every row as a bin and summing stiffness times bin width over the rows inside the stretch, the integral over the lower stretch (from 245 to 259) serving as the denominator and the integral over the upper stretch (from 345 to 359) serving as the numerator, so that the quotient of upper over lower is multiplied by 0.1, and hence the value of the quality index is 0.0989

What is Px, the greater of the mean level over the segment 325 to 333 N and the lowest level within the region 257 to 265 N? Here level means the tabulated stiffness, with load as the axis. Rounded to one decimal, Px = 44.0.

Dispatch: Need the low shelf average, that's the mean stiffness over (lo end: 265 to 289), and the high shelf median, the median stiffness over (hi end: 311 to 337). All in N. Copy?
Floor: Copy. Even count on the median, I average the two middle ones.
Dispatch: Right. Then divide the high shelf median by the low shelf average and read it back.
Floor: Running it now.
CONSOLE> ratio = 0.96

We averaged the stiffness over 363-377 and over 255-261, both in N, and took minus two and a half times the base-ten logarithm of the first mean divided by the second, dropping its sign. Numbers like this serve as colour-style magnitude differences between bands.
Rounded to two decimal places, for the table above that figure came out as 0.10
